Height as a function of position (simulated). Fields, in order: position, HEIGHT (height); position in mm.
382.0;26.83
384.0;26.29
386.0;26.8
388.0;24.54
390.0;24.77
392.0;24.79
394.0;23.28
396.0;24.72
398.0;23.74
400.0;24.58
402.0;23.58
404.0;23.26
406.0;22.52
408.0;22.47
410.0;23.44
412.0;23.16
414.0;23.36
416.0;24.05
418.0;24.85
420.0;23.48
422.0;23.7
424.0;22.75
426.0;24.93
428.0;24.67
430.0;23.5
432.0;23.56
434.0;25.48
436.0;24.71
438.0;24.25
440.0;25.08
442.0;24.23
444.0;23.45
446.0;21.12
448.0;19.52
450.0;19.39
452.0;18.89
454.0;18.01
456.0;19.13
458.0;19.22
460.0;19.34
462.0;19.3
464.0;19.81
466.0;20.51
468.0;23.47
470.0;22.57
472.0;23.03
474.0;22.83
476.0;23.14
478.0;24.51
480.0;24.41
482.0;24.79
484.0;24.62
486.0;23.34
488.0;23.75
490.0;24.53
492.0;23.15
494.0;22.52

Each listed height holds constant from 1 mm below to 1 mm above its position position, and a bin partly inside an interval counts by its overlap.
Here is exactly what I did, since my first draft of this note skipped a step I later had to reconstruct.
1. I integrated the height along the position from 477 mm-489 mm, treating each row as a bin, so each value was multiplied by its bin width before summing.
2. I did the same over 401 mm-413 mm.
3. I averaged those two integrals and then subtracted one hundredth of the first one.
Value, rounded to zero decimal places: 281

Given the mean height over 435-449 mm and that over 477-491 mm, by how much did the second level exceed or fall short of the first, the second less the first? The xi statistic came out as 1.1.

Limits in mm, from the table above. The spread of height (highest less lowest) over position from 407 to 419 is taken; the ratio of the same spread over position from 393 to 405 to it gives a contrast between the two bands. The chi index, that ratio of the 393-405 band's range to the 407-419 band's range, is 0.6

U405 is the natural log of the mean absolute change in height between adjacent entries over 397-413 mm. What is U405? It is -0.5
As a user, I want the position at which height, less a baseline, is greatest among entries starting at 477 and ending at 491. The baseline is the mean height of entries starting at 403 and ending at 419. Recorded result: 482.0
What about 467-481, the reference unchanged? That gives 478.0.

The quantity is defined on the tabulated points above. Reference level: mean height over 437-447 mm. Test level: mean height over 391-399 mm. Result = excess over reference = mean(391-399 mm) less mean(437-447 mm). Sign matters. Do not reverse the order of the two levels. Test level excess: 0.5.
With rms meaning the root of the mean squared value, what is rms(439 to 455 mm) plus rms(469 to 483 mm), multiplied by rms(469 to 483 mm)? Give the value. 1063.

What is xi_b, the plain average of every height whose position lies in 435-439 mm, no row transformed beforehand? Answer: 24.5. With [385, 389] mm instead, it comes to 25.7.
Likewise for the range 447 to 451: 19.5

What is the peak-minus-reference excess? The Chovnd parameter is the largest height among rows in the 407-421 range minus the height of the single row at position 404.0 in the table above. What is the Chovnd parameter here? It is 1.6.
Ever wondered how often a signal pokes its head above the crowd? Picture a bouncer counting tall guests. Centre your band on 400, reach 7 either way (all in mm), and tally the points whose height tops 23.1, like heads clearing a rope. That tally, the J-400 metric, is 6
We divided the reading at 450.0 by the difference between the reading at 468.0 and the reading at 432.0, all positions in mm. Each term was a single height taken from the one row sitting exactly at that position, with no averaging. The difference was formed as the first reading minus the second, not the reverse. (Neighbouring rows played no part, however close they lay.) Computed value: -215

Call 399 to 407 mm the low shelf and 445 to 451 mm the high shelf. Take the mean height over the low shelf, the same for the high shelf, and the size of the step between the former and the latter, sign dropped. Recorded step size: 3.5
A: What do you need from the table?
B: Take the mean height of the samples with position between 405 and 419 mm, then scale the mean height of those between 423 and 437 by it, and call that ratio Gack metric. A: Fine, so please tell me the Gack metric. 1.04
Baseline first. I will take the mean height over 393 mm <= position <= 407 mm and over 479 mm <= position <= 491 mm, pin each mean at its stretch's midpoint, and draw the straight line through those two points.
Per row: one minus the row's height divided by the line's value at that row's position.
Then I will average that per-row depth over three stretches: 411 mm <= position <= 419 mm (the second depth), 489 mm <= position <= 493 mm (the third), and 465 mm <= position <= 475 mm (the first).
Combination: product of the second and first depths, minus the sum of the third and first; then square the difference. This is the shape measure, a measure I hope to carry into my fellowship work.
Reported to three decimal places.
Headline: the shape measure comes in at 0.008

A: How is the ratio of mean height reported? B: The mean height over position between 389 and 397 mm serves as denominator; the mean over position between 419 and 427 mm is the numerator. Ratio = 0.97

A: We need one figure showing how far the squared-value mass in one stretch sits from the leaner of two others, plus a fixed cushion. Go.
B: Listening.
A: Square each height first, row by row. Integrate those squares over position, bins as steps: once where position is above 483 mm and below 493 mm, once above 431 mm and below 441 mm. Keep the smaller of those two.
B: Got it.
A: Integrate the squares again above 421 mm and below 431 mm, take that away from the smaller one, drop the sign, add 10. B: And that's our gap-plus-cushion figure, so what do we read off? 28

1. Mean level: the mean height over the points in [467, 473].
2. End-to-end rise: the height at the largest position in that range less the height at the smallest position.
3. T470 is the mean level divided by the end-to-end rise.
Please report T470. -52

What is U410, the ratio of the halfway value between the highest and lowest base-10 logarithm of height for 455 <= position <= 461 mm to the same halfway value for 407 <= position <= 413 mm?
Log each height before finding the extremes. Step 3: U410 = 0.944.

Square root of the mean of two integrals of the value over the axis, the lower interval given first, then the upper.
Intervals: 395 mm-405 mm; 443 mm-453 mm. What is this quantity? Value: 14.9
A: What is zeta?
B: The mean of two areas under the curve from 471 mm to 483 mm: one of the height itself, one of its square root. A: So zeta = 172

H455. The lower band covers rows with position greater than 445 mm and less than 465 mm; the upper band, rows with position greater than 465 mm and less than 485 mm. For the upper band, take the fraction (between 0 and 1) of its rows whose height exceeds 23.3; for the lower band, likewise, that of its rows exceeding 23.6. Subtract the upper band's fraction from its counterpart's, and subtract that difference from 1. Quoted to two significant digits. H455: 1.5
